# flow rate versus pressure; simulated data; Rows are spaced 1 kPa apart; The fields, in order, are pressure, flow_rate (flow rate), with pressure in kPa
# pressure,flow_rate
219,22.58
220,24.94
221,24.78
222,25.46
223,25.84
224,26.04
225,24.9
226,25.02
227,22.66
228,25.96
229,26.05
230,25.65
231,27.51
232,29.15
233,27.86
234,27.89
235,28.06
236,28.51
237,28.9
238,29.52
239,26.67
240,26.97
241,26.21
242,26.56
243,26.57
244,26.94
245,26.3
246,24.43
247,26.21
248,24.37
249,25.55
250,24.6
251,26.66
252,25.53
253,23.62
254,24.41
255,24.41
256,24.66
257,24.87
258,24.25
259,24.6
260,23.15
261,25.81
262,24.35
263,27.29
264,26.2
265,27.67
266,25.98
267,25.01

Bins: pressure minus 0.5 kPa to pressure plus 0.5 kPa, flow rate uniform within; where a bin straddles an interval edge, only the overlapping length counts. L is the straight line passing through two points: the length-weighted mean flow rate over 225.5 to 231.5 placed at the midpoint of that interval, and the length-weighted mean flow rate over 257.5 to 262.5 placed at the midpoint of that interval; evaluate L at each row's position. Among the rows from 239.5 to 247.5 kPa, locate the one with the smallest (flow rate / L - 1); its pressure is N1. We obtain 246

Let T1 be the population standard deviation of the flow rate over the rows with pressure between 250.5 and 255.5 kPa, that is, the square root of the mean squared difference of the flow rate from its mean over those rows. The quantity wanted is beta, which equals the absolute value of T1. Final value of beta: 1.1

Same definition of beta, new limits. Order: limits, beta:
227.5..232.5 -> 1.3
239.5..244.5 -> 0.3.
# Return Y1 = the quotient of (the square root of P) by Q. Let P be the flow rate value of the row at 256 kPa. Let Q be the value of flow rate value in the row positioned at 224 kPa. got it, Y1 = 0.191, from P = 24.66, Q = 26.04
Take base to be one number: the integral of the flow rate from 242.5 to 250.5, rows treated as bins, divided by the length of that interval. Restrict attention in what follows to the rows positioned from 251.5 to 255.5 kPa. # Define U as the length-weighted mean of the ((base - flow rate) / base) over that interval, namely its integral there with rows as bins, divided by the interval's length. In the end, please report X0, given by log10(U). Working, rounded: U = 0.044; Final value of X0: -1.36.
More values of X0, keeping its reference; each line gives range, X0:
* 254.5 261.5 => -1.37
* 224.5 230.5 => -1.64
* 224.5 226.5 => -1.59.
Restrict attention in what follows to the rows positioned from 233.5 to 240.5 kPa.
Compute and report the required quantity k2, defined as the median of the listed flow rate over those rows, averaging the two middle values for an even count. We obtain 28.1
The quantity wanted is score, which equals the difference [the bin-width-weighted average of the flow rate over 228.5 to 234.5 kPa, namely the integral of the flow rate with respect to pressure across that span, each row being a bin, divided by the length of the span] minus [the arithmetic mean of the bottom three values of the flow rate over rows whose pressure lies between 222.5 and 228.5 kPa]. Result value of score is 3.2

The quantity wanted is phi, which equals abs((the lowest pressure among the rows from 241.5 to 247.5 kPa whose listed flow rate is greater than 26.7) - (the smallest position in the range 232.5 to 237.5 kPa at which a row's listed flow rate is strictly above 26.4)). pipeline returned 11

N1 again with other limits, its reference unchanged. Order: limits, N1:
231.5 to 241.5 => 241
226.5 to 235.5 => 227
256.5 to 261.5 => 260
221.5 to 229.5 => 227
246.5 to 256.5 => 253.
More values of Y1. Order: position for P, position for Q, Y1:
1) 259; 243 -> 0.187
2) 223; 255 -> 0.208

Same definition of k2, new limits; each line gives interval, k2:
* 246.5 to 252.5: 25.5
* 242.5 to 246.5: 26.4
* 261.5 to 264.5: 26.2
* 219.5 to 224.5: 25.5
